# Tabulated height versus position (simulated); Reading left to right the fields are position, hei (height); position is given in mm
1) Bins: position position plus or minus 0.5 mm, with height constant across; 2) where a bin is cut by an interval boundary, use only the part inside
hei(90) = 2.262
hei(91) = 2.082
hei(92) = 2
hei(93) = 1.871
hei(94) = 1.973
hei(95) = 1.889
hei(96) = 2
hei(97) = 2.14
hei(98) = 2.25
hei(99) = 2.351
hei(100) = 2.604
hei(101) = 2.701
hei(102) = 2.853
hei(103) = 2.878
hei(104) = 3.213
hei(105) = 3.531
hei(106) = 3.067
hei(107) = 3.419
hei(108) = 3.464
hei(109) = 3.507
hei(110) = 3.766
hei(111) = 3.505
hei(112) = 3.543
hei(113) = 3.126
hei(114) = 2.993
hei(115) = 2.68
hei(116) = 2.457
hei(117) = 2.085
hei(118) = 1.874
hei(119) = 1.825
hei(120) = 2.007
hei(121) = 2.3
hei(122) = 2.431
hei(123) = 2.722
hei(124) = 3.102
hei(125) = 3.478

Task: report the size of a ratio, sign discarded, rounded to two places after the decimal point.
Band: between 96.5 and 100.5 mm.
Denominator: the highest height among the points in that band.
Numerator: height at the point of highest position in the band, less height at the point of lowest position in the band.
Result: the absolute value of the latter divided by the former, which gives 0.18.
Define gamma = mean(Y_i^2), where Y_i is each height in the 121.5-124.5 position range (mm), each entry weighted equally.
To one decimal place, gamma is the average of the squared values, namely 7.6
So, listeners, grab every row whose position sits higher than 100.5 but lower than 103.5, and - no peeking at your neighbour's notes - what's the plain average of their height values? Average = 2.8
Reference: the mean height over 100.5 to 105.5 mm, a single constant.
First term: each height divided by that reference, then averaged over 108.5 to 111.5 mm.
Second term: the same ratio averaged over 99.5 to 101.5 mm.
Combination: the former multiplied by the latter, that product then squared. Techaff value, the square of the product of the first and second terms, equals 1.1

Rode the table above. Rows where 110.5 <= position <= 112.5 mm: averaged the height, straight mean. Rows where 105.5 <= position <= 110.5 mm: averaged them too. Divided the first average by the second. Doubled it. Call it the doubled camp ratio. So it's 2.0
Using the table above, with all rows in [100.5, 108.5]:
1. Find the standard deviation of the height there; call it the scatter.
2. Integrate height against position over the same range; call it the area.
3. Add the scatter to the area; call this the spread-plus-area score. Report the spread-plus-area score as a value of 25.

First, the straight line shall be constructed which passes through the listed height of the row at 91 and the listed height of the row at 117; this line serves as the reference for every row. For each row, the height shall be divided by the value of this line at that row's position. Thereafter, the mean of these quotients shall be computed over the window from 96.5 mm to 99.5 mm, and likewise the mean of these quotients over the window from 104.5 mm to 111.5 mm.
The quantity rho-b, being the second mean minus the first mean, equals 0.6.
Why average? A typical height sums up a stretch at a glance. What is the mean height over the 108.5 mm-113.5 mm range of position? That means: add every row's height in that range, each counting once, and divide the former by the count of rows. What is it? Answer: 3.5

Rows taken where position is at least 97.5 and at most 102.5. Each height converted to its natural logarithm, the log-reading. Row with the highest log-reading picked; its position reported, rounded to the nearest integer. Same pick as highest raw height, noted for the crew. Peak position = 102 mm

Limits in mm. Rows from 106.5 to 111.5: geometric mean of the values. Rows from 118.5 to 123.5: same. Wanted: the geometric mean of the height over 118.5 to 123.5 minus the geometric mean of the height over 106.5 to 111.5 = -1.3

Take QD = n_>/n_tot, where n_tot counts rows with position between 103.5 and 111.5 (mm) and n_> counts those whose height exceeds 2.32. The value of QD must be 1.00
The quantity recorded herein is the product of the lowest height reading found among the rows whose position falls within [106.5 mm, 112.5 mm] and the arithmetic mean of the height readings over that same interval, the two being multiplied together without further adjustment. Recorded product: 12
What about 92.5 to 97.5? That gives 4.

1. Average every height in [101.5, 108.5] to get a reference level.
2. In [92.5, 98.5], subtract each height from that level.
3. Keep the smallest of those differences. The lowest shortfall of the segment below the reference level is 1.0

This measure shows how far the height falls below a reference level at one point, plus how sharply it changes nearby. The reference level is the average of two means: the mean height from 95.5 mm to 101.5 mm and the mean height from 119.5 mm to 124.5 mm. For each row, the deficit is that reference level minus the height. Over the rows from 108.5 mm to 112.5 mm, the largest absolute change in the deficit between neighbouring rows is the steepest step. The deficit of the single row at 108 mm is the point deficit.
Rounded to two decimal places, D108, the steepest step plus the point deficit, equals -0.78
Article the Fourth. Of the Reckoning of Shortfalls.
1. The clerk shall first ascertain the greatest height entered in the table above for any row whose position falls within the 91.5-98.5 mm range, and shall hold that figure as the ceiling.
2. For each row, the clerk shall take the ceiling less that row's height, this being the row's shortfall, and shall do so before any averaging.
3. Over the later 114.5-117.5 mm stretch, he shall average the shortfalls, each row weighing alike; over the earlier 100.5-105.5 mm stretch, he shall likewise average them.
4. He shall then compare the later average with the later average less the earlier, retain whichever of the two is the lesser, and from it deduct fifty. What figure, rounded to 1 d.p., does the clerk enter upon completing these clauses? -50.2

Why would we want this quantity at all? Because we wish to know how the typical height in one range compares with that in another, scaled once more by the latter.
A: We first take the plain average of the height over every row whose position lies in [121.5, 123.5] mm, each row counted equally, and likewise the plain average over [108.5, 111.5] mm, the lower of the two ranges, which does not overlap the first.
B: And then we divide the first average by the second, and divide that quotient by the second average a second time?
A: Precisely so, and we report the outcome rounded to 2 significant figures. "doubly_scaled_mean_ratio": 0.20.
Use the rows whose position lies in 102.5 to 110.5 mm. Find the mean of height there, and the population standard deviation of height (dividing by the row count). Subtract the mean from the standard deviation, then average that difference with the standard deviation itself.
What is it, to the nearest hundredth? -1.41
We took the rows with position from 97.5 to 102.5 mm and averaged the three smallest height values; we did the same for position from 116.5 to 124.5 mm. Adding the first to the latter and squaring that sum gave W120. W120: 18.5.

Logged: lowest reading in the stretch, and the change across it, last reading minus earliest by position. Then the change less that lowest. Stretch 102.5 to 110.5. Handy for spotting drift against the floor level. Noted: -2.0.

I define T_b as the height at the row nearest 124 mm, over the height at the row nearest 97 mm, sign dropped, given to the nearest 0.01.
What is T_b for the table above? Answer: 1.45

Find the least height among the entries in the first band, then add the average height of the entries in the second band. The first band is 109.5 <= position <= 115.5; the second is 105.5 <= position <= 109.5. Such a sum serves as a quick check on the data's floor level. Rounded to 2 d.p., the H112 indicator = 6.04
